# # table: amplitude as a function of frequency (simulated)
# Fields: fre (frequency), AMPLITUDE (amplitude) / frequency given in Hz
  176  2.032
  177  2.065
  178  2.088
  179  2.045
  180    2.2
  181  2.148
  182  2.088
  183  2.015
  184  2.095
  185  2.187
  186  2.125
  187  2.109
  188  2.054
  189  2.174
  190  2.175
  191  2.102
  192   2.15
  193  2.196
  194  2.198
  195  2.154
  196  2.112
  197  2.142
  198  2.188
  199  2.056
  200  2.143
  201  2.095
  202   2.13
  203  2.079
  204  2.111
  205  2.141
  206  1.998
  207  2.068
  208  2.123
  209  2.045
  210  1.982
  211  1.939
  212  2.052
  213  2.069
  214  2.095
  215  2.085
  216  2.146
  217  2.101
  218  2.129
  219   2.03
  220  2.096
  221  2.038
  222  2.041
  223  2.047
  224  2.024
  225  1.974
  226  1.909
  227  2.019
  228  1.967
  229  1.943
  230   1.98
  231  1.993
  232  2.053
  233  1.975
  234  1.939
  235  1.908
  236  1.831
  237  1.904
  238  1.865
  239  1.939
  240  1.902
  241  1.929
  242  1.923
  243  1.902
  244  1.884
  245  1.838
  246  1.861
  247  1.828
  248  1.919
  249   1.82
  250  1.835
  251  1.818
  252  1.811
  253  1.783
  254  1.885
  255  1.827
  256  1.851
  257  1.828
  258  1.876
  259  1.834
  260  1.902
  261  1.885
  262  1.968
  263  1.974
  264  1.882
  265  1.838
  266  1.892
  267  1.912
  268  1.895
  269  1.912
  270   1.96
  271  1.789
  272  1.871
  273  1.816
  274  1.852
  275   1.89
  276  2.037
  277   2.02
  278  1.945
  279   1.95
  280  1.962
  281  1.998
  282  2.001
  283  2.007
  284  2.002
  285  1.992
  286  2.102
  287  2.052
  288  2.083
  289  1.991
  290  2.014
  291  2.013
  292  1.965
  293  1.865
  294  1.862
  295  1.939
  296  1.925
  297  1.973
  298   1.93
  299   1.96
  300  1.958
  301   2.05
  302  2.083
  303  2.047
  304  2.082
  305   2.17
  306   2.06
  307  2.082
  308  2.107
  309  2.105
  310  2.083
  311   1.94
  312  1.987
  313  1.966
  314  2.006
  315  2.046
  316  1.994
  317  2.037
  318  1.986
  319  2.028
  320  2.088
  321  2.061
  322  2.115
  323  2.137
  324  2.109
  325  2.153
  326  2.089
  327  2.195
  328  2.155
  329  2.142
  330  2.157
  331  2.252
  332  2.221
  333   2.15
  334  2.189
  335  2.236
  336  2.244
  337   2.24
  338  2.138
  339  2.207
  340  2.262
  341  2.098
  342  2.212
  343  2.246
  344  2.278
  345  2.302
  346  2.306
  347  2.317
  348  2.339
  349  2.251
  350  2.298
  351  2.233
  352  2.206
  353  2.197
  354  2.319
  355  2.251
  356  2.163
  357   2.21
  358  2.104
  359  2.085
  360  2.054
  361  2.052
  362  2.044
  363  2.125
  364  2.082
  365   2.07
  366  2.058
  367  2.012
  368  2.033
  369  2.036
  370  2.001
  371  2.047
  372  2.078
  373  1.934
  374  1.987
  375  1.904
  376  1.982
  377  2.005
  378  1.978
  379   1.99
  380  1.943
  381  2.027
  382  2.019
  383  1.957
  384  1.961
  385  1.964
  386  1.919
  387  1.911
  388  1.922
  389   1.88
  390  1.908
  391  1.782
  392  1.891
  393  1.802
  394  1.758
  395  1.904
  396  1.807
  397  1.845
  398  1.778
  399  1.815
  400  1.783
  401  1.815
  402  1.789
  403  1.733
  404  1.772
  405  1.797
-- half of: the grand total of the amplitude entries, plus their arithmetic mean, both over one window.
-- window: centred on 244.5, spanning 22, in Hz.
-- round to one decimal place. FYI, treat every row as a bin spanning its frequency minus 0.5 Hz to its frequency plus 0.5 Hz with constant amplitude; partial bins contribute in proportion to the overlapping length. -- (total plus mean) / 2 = 21.5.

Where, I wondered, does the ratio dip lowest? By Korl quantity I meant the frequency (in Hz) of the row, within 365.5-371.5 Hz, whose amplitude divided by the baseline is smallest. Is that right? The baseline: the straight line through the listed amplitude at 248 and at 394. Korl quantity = 370 Hz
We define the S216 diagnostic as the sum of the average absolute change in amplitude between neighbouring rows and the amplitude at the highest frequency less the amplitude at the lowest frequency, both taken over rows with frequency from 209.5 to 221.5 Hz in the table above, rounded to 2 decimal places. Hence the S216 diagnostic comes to 0.11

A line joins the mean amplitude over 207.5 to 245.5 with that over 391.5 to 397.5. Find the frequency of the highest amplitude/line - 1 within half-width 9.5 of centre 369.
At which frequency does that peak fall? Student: 363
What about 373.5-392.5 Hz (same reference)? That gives 381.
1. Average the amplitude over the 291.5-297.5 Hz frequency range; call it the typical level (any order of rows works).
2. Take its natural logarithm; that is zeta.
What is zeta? 0.65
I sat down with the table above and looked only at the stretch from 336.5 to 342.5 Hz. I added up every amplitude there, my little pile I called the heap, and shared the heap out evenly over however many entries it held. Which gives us 2.19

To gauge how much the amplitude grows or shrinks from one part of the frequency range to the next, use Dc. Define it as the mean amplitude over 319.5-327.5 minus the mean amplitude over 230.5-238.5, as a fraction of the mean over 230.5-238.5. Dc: 0.10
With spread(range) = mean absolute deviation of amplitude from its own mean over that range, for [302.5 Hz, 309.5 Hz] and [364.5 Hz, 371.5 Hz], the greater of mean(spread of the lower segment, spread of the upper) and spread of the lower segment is 0.029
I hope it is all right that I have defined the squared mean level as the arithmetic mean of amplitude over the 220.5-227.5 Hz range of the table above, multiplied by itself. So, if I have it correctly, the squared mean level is 4.0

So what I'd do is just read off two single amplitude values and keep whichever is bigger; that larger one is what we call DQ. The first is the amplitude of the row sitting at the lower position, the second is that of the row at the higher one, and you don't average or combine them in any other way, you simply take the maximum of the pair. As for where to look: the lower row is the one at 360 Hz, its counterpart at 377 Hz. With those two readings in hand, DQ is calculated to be 2.05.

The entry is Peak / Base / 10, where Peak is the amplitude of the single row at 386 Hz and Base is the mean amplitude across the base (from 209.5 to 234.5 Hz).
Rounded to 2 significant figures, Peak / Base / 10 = 0.095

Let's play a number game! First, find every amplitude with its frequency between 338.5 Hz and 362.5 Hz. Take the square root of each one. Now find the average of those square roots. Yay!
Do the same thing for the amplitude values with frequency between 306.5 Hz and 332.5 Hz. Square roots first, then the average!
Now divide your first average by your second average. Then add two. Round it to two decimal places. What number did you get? 3.03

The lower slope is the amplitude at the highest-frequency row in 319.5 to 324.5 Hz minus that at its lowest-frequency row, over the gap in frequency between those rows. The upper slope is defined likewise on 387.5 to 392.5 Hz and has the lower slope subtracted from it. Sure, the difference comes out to -0.013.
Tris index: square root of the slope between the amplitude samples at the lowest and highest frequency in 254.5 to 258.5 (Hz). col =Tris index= 0.13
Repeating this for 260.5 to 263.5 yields 0.21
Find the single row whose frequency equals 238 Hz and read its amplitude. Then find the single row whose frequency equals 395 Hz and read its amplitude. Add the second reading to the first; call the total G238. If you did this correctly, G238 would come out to 3.77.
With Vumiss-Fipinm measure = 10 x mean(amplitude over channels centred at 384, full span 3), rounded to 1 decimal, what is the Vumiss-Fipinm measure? 19.6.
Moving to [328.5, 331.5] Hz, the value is 21.8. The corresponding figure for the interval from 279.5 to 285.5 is 19.9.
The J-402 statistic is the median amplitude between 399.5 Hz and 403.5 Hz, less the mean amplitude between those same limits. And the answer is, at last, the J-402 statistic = 0.0060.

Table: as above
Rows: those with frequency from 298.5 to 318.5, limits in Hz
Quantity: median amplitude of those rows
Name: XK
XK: 2.05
